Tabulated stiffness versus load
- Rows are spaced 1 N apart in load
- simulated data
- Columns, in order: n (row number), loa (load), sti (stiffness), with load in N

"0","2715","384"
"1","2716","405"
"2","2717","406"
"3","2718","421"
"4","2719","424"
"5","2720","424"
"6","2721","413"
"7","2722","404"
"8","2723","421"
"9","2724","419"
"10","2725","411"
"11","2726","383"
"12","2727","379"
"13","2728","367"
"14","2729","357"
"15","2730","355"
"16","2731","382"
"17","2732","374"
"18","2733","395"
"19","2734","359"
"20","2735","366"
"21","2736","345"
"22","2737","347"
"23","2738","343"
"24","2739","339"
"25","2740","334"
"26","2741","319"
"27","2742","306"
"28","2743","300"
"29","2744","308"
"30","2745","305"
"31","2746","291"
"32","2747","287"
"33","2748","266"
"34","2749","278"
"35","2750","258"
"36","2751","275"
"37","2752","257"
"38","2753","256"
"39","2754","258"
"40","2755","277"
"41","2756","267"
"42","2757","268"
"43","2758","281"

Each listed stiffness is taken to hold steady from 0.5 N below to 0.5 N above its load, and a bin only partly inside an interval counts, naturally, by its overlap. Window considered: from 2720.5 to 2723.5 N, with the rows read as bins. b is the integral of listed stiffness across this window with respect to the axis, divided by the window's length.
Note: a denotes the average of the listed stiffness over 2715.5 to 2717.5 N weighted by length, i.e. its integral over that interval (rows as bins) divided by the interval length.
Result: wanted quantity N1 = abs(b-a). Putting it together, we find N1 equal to 7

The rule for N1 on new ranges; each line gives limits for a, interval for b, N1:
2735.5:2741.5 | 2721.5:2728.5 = 60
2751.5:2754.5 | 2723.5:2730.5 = 125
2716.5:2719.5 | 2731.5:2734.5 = 41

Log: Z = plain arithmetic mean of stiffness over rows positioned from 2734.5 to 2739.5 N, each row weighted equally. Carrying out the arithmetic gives 348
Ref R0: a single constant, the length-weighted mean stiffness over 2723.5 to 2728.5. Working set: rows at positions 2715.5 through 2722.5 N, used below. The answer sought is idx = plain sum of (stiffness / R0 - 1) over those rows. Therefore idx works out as 0.4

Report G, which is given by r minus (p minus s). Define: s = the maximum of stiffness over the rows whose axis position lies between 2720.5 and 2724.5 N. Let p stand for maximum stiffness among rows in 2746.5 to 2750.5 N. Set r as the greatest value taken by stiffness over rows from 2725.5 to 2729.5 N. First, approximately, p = 287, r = 383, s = 421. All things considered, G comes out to 517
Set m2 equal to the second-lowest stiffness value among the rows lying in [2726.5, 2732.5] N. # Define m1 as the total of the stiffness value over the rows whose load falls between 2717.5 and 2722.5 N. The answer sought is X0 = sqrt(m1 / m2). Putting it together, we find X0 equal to 2.42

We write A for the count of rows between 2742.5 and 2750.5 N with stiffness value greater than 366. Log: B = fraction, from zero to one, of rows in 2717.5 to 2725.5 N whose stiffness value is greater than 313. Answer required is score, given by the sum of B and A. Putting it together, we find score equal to 1.0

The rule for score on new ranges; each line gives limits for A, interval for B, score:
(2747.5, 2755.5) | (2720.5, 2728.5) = 1.0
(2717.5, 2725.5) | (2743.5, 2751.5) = 8.0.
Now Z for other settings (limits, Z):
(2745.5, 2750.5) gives 276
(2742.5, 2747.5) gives 298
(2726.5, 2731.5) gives 368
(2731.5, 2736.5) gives 368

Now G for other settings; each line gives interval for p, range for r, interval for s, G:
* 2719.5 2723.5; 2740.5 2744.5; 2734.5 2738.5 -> 261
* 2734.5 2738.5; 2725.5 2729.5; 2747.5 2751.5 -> 295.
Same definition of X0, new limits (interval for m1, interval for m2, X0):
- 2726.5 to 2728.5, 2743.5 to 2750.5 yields 1.67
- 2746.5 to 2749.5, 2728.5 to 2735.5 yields 1.53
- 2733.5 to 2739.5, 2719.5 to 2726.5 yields 2.28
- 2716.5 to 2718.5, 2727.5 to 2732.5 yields 1.52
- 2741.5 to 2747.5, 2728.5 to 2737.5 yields 2.28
